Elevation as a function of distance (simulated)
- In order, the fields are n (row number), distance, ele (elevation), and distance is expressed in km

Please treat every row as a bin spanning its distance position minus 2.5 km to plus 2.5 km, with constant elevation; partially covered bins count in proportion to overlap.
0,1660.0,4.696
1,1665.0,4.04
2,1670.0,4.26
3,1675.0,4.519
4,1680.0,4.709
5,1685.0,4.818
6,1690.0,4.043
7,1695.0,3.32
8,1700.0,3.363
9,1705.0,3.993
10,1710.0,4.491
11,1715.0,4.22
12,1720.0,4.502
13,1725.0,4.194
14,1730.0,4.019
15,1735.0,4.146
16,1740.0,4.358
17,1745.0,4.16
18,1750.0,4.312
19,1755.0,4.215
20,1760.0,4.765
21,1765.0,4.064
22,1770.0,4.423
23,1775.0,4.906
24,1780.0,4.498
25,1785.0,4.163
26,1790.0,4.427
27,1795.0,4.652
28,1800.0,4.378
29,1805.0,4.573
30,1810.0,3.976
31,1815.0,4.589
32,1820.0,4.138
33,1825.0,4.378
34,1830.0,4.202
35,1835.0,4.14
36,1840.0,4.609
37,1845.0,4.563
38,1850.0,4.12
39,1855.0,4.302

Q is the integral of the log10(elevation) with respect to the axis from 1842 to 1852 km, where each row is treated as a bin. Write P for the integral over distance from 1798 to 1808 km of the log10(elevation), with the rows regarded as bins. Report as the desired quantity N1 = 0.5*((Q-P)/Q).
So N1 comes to -0.007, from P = 6.49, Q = 6.40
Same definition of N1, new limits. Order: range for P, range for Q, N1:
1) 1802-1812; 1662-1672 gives -0.010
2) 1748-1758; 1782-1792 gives 0.001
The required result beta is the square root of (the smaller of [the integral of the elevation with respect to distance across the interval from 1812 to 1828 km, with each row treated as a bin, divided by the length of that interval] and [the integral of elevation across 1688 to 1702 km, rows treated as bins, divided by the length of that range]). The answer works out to 1.89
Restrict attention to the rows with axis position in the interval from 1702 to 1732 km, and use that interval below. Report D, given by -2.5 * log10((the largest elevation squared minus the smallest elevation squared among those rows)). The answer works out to -1.6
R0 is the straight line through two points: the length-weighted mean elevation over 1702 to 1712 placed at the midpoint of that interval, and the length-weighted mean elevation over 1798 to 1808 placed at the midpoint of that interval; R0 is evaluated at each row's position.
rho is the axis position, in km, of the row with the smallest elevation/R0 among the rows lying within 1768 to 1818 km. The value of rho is 1810.0 km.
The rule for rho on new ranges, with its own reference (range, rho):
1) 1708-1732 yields 1730.0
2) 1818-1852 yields 1850.0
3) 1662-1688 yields 1665.0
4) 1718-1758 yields 1730.0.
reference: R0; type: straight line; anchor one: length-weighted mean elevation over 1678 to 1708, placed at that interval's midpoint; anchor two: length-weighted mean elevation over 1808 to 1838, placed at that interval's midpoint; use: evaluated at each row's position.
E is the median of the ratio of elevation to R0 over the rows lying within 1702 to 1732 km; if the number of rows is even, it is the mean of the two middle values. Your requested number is 1.03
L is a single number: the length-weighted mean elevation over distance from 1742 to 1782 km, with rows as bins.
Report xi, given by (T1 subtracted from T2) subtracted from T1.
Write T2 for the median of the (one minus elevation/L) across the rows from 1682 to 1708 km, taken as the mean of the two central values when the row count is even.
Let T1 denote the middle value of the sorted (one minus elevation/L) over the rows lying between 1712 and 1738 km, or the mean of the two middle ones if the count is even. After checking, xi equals 0.00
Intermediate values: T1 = 0.050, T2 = 0.096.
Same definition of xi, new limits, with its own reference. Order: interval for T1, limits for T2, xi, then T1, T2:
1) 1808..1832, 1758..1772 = 0.10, 0.048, -0.002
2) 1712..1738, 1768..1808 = 0.11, 0.050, -0.011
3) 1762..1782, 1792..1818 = 0.02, -0.010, -0.036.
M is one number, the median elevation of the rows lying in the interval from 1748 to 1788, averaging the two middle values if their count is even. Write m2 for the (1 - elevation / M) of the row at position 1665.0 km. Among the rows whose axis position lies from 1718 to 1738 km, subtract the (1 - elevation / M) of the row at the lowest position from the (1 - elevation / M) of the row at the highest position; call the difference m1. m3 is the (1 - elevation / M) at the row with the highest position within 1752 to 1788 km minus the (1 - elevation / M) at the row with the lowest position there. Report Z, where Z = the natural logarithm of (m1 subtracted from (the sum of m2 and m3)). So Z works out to -5.2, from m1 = 0.08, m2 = 0.07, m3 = 0.012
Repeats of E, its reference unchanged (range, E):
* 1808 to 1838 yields 0.98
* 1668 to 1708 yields 1.03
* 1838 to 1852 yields 1.07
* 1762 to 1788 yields 1.06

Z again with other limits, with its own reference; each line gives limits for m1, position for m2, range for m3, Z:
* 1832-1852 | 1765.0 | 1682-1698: -0.9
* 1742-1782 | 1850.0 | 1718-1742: -1.8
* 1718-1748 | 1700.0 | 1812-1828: -1.6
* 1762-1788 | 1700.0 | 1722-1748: -1.3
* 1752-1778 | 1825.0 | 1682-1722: -1.5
